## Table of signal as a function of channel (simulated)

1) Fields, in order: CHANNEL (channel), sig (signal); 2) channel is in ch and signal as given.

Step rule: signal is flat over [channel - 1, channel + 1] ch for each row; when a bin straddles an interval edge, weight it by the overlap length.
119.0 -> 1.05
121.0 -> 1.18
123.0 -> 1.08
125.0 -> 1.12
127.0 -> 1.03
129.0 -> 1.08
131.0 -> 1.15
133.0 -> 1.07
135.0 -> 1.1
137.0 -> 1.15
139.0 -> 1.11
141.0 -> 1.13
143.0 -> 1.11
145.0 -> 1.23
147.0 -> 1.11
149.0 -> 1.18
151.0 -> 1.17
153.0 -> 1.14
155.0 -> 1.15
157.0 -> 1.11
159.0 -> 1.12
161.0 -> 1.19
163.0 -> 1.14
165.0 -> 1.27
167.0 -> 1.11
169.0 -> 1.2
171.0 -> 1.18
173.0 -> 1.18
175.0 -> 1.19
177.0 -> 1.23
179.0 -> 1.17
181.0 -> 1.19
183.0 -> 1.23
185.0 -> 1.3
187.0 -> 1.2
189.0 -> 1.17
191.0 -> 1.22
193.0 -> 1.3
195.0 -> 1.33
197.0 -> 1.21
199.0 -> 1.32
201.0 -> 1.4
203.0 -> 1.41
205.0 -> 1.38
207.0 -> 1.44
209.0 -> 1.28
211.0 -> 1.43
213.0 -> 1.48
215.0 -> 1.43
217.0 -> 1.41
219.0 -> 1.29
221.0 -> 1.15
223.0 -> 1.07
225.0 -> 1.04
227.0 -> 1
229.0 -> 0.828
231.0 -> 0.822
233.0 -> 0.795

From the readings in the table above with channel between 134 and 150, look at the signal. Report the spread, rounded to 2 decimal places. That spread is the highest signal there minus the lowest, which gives 0.13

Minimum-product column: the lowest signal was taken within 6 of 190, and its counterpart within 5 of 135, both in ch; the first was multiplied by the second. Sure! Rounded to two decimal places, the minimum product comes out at 1.25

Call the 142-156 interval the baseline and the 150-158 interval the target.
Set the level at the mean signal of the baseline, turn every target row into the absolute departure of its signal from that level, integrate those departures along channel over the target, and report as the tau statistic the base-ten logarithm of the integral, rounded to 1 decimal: -0.8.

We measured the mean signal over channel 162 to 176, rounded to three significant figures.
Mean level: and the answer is 1.18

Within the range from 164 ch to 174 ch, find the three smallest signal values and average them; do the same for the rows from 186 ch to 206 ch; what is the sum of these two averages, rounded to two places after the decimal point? 2.35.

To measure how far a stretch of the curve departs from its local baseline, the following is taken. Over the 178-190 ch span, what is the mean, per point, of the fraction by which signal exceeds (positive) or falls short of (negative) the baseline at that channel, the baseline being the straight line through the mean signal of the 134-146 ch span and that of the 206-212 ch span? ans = -0.065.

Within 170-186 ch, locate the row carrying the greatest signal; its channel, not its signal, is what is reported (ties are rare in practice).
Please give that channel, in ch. 185.0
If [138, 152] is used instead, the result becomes 145.0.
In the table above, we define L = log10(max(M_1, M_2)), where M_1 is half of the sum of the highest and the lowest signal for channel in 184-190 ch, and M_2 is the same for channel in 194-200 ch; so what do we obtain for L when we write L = 0.104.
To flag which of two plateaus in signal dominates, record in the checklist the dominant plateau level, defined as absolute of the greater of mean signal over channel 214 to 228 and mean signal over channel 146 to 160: 1.20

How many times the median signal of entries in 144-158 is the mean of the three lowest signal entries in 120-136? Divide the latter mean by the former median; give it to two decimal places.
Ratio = 0.92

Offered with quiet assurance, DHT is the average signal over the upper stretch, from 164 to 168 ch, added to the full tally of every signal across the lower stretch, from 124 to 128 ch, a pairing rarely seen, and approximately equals 3.34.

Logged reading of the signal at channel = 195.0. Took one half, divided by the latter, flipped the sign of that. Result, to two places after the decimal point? -0.38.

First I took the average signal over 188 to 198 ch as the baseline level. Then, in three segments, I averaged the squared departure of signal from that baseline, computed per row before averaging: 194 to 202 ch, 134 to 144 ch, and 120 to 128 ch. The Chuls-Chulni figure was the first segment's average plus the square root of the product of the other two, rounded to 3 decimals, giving 0.029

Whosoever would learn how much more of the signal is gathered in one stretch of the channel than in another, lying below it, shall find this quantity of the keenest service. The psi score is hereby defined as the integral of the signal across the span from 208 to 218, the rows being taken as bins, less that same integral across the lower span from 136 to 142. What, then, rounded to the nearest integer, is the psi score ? 7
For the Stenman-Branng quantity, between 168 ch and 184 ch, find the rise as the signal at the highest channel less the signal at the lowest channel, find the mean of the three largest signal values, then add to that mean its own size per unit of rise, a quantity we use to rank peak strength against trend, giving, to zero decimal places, 42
